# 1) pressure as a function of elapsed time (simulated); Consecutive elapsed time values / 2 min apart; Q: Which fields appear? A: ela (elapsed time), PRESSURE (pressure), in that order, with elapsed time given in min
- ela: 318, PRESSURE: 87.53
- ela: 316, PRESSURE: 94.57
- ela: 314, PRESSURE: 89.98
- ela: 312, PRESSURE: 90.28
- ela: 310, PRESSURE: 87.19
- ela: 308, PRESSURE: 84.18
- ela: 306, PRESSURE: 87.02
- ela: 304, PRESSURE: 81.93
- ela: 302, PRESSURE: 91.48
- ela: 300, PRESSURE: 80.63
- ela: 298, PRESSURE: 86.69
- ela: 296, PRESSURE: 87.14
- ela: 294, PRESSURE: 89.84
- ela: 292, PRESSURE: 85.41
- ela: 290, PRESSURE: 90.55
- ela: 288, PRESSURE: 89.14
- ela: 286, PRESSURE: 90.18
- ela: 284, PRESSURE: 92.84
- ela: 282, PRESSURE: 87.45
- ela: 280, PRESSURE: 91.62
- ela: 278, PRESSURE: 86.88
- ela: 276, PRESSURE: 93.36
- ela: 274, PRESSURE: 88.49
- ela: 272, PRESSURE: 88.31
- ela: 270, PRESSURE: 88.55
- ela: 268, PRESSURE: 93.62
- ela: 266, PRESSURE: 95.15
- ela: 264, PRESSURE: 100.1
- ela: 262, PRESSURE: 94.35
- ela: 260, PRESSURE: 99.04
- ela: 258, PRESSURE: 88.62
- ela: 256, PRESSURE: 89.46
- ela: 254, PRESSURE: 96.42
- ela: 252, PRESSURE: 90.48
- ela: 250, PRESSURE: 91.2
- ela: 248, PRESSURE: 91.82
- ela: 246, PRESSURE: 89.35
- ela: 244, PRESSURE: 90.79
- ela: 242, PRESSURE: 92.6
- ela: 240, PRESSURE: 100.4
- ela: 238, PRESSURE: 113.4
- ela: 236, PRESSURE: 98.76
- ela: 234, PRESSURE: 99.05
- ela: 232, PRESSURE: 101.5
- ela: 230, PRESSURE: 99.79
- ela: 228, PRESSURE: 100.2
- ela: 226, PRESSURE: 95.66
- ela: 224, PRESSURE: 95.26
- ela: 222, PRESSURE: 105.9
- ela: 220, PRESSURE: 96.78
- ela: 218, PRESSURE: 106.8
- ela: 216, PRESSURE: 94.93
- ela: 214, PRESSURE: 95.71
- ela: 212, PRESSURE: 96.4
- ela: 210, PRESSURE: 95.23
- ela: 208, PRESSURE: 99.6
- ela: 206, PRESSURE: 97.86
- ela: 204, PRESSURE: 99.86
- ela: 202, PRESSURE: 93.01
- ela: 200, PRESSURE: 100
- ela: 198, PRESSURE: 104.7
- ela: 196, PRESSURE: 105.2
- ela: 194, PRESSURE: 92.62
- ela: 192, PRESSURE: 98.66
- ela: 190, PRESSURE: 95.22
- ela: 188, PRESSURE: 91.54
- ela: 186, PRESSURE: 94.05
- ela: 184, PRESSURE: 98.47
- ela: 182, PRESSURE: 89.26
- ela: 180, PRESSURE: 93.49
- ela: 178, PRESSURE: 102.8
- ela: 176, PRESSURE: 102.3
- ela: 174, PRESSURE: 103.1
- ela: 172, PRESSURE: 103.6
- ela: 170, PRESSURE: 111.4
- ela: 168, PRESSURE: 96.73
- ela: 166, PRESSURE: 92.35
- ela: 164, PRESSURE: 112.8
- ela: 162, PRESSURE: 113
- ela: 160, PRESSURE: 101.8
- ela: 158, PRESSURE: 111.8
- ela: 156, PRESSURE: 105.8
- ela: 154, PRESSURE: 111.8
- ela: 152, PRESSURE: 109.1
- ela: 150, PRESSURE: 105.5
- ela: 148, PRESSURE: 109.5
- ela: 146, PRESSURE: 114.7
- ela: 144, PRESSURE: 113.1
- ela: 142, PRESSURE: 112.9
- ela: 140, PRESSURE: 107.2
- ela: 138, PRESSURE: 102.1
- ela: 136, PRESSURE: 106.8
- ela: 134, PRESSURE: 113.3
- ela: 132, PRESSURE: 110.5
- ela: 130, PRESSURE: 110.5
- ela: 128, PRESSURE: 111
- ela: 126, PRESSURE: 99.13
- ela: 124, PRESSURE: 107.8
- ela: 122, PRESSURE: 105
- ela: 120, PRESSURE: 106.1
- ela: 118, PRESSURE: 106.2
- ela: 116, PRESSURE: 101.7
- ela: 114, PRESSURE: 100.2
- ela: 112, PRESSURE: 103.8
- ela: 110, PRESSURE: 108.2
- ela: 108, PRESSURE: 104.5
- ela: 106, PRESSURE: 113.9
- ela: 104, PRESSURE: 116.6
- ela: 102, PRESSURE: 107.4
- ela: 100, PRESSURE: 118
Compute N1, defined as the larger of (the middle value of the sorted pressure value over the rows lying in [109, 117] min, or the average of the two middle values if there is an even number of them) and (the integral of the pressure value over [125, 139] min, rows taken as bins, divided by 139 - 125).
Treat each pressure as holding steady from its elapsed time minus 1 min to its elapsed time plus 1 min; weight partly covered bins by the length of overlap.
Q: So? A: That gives 108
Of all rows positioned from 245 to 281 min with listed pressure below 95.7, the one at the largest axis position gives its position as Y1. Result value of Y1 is 280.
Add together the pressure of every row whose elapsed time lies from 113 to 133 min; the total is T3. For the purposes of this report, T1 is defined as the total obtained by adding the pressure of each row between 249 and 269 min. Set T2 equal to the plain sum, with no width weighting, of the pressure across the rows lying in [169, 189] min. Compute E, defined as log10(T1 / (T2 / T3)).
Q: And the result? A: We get 3.00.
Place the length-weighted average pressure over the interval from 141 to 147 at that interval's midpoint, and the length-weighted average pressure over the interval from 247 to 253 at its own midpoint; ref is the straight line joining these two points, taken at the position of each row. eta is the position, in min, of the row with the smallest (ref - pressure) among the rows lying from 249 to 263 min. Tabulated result 260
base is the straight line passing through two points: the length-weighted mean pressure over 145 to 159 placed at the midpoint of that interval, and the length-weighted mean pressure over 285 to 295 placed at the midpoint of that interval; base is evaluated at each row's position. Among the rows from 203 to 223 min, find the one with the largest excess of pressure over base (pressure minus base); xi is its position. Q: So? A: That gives 218 min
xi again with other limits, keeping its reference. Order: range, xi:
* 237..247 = 238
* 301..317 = 316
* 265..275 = 266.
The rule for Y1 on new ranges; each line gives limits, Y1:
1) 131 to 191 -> 190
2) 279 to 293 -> 292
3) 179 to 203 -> 202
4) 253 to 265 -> 262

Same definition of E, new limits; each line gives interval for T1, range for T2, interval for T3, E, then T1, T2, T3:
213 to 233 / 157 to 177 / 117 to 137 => 3.01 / 993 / 1049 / 1076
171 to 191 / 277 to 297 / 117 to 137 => 3.07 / 974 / 891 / 1076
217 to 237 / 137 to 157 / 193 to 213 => 2.95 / 1000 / 1092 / 984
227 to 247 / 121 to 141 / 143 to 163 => 3.00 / 986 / 1073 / 1096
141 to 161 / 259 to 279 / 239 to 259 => 3.04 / 1096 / 928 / 921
